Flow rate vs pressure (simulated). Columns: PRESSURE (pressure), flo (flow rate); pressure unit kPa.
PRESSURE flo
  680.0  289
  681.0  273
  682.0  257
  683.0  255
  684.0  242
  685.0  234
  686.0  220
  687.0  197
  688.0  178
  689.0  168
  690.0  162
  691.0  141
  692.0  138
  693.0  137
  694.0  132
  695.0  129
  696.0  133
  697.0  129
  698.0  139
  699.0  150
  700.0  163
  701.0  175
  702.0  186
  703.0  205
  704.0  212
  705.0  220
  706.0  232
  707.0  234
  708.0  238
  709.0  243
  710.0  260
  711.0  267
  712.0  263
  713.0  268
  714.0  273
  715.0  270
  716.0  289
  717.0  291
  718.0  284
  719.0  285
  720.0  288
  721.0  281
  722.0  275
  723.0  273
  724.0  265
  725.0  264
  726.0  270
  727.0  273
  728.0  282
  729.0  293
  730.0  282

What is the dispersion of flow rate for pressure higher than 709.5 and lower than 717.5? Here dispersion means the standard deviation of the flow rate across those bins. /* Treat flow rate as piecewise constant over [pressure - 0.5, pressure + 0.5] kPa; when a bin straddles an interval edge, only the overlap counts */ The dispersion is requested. 11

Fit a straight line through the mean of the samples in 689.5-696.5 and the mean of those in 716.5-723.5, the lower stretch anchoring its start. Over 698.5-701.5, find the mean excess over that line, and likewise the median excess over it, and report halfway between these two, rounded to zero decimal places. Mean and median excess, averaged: -13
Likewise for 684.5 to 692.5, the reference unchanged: 61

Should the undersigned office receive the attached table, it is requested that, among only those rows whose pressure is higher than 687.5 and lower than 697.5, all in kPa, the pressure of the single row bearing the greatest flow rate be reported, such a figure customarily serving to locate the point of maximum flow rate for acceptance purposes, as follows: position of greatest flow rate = 688.0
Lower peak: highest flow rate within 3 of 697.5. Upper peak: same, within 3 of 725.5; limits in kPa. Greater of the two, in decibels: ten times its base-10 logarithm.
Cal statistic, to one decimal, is 24.5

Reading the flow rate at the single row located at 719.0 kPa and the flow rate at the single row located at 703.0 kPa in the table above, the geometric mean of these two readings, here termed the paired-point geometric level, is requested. 242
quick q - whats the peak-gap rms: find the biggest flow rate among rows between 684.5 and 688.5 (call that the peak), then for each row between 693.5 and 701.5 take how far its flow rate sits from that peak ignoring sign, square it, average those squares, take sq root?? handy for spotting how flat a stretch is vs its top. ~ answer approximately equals 92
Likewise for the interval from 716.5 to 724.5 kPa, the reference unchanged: 47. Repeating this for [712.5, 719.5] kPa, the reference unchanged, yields 47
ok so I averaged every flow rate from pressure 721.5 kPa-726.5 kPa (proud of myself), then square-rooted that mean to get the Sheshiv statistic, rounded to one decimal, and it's 16.4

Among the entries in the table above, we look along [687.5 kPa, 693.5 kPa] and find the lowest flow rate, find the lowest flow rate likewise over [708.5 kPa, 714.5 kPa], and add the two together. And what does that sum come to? 380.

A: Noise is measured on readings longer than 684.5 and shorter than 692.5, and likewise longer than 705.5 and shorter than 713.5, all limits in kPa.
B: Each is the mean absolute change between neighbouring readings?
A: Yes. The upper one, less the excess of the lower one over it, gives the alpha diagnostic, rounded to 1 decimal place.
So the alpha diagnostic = -1.1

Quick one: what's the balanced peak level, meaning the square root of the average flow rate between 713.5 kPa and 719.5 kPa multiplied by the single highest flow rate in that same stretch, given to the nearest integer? 286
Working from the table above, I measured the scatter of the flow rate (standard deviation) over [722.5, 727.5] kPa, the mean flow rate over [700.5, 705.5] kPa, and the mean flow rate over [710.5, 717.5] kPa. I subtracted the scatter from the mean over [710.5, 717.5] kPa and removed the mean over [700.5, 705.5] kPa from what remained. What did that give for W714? 71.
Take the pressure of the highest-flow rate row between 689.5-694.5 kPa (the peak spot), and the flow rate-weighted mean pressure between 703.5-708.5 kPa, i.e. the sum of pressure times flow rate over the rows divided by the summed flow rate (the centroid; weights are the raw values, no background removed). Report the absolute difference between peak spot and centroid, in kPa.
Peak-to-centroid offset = 16.1 kPa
